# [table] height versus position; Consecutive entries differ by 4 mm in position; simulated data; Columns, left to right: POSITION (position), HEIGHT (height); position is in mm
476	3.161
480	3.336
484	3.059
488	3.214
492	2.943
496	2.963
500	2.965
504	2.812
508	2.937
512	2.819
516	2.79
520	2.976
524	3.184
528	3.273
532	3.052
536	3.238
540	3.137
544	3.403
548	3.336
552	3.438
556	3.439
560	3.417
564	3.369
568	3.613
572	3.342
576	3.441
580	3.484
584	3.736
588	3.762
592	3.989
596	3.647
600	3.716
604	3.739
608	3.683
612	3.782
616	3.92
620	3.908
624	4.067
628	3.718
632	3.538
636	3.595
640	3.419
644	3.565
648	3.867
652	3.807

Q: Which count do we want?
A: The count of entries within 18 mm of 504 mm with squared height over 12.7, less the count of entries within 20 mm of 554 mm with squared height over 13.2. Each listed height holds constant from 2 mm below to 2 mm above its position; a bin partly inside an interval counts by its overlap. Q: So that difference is 0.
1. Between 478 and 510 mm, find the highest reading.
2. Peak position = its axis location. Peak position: 480 mm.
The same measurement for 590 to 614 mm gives 592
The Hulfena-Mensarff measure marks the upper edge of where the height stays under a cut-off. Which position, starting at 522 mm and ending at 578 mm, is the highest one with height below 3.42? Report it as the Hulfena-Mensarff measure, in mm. 572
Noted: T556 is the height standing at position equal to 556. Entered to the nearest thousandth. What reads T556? 3.439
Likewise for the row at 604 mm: 3.739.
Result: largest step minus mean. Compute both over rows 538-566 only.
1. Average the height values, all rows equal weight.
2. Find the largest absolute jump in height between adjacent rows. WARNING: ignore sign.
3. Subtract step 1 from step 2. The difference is -3.1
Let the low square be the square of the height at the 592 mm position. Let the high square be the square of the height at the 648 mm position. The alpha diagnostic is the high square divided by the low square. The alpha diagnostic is 0.94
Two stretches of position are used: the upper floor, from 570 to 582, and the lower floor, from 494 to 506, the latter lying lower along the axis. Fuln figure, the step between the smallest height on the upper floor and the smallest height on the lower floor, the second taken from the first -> 0.53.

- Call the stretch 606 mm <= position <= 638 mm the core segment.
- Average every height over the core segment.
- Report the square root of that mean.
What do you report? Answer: 1.94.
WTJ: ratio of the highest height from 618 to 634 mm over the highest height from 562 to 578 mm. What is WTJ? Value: 1.13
